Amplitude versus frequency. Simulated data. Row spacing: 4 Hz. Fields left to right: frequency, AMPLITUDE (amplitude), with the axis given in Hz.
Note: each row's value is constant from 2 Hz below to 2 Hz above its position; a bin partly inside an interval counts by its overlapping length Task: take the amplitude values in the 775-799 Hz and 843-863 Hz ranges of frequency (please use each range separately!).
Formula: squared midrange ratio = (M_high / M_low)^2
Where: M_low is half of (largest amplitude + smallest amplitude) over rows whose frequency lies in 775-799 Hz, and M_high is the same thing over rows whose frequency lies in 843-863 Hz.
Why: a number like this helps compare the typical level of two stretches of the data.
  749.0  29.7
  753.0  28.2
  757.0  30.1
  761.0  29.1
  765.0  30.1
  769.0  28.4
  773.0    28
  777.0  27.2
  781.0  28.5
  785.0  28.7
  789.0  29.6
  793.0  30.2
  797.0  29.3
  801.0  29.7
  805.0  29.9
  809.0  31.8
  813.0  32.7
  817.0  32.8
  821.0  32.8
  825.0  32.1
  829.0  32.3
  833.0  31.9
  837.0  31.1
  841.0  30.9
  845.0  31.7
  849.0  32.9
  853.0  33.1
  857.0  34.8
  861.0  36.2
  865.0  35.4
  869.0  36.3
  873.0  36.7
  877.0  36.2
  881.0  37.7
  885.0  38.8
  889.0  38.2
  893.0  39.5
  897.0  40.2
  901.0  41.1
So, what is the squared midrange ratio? 1.4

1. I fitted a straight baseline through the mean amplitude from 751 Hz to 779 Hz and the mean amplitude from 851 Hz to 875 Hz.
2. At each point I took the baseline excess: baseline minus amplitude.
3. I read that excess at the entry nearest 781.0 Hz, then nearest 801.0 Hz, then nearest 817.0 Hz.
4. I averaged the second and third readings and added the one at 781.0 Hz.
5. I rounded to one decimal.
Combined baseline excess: 1.8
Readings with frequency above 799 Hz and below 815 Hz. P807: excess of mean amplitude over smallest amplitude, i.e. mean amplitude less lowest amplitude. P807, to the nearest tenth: 1.3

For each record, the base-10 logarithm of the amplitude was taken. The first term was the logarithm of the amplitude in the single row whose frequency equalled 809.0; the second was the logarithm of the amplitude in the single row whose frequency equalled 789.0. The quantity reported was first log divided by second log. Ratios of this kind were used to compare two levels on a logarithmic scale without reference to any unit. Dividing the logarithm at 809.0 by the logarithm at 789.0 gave 1.02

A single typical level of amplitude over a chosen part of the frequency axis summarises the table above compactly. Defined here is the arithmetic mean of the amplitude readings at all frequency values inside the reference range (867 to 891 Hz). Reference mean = 37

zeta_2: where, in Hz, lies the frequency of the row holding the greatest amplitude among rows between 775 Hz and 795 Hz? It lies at 793.0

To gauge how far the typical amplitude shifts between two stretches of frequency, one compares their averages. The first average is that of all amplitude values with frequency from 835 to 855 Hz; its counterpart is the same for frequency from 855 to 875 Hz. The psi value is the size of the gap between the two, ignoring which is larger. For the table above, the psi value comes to 3.9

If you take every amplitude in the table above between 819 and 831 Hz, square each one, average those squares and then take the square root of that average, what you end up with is 32.4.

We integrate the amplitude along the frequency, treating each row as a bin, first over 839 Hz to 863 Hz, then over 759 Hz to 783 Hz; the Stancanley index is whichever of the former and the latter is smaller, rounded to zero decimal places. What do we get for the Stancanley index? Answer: 685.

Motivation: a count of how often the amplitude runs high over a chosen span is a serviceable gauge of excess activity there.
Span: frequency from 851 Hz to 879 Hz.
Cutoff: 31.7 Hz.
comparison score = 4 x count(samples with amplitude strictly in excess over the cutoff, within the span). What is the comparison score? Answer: 28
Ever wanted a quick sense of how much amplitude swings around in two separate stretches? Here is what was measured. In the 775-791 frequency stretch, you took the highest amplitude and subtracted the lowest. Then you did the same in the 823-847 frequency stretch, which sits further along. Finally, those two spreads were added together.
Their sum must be 3.8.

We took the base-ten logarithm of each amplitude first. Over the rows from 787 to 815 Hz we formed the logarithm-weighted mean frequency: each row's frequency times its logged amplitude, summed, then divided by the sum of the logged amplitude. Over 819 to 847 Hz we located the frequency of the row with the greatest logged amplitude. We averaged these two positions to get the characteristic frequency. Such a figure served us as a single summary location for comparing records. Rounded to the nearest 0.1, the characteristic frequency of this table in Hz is 811.0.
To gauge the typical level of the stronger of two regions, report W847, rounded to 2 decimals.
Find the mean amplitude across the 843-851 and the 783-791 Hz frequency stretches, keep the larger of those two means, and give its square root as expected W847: 5.68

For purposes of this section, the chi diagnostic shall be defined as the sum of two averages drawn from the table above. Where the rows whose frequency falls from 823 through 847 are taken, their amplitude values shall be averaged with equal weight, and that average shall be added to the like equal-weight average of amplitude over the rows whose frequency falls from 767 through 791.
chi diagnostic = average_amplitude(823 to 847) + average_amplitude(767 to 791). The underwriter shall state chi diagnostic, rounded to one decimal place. 60.1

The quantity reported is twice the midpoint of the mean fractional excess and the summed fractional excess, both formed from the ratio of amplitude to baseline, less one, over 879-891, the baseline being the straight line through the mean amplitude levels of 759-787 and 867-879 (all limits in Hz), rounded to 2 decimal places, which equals 0.10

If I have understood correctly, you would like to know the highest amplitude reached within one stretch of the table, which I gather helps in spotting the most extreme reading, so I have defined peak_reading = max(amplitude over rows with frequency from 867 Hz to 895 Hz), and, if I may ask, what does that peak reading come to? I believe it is 39.5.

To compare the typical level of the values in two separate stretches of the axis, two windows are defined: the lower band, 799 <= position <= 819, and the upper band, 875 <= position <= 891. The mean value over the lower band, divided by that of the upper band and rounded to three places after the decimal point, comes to 0.832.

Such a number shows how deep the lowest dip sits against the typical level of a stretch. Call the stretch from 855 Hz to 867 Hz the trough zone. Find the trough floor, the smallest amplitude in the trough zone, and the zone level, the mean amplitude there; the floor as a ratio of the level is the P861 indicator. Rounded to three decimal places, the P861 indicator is 0.981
